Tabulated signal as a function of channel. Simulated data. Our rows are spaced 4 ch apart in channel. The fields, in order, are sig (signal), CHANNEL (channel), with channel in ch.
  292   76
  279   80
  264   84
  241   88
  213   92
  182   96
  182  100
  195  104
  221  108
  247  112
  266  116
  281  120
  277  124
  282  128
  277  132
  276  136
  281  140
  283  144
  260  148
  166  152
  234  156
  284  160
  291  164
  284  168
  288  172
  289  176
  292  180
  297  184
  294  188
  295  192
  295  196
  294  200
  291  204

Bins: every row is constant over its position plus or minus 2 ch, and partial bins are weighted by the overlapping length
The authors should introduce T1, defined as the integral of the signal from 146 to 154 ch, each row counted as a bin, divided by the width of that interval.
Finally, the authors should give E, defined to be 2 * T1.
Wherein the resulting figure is 426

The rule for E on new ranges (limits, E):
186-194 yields 589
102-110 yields 416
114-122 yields 547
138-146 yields 564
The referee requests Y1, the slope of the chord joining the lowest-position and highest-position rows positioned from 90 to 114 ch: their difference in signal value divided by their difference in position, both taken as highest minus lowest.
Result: 1.7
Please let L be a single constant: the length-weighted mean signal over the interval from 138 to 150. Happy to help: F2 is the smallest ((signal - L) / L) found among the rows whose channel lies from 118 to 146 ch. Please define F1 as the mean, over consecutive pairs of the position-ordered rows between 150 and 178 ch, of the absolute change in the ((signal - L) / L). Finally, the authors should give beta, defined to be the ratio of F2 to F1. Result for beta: 0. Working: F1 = 0.08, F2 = 0.00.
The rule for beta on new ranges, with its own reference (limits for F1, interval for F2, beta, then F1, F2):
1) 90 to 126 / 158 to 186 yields 1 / 0.06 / 0.03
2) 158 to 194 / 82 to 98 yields -24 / 0.01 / -0.34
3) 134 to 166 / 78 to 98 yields -3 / 0.13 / -0.34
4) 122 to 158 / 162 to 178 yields 0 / 0.09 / 0.03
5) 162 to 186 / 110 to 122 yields -7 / 0.01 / -0.10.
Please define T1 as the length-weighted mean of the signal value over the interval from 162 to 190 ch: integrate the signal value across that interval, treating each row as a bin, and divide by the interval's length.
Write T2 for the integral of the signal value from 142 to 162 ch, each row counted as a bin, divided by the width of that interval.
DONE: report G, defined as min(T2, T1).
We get 245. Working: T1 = 291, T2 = 245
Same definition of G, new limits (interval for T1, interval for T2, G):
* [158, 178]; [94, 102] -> 182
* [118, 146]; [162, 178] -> 280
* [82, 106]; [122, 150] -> 213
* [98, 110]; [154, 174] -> 199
